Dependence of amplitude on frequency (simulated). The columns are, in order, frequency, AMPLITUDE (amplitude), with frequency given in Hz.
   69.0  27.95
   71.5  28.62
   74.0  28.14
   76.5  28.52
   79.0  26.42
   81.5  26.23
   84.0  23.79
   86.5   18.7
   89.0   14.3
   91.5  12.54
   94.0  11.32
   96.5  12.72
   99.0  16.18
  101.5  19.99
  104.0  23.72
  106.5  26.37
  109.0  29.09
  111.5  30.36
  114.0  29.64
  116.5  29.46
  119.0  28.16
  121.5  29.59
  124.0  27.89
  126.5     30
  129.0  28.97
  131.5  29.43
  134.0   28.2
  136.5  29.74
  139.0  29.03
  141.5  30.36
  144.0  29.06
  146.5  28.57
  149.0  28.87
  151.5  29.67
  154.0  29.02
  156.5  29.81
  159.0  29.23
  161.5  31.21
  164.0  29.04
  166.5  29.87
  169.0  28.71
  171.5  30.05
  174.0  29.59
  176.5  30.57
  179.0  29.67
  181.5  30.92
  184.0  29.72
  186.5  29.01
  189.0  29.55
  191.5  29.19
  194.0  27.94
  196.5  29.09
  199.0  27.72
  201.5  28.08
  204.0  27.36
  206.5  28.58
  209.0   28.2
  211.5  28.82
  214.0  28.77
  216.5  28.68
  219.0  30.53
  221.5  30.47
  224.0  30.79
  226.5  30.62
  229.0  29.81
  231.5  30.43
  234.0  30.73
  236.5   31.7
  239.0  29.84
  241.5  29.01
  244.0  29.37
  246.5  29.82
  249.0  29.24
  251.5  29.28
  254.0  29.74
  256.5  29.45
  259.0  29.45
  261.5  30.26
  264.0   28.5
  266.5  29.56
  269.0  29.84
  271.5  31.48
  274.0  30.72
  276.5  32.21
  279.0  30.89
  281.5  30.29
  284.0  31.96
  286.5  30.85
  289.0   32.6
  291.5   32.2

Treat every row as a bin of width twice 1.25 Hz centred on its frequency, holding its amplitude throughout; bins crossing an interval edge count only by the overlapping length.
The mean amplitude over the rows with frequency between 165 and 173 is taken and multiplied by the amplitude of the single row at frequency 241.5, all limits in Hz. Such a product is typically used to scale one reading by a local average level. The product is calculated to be 857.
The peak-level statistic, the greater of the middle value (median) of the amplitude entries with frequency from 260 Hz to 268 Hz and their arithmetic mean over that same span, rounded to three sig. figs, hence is 29.6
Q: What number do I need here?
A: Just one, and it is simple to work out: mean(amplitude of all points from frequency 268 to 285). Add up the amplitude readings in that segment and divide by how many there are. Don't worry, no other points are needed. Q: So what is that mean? 31.1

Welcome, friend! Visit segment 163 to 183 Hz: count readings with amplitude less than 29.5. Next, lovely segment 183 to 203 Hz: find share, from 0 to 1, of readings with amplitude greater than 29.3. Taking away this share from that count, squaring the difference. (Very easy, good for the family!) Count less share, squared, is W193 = 3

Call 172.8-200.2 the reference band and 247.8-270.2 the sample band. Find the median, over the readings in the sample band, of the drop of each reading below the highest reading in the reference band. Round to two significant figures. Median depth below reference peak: 1.5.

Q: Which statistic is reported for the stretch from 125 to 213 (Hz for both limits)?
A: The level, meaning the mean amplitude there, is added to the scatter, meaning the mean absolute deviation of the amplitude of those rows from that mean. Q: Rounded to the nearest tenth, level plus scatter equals 29.9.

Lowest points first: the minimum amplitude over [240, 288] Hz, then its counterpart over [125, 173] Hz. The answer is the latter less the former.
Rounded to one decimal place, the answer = -0.3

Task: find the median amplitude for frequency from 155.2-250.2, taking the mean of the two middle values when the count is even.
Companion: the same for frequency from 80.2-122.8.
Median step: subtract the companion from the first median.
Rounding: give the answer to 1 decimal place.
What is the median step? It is 5.8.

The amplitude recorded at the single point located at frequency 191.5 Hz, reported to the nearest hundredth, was 29.19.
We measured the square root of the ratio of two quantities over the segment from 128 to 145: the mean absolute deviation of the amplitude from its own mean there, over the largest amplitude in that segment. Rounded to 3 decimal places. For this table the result 0.129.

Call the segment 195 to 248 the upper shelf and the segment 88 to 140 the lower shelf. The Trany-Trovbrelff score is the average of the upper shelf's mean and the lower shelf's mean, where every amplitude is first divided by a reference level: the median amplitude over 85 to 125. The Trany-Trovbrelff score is 1.08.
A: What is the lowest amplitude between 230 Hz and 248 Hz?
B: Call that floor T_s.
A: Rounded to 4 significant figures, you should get 29.01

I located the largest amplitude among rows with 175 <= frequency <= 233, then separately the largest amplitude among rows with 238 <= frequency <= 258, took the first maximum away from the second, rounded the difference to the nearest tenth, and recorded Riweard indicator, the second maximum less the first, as -1.1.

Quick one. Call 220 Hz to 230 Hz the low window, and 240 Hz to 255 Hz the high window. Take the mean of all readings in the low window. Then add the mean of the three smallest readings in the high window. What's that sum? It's 59.6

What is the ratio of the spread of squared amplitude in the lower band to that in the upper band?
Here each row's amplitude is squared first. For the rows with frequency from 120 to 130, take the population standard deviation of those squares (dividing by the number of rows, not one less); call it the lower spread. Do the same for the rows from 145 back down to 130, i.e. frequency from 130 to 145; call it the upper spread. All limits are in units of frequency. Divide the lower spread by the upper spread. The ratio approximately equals 1.18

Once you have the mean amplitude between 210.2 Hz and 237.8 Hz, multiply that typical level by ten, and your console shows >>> 301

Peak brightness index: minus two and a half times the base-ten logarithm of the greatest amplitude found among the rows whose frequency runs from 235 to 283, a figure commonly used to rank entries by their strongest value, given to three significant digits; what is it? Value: -3.77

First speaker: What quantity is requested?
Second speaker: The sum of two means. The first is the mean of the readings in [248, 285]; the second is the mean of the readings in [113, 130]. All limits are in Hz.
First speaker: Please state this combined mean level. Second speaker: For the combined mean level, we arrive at 59.3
